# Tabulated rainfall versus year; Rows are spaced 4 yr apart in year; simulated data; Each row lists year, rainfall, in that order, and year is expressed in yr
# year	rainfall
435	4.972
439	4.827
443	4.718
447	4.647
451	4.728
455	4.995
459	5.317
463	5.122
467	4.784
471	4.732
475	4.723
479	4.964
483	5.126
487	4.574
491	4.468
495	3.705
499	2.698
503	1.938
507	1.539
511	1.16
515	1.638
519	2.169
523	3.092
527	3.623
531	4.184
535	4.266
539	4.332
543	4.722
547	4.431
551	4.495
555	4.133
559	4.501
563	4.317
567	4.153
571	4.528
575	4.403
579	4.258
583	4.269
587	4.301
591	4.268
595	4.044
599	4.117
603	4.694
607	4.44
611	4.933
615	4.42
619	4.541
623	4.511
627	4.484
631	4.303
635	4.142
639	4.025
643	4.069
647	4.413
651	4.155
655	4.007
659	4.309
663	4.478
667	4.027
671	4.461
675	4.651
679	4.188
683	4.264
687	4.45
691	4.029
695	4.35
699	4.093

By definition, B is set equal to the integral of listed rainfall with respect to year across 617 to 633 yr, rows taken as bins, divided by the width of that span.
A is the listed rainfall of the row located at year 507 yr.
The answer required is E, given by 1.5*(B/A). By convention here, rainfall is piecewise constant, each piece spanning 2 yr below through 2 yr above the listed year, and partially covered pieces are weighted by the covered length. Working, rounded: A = 1.539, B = 4.46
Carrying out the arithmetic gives 4.3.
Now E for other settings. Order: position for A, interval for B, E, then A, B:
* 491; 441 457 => 1.6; 4.468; 4.77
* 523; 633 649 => 2.0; 3.092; 4.16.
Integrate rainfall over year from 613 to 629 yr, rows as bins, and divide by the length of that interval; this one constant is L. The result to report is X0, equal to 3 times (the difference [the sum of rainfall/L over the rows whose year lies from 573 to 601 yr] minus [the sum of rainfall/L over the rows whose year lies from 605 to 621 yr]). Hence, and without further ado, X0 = 8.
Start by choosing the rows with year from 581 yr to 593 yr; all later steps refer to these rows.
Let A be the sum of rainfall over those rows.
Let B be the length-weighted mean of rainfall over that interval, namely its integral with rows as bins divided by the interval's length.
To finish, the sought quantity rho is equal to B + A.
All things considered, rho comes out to 17.1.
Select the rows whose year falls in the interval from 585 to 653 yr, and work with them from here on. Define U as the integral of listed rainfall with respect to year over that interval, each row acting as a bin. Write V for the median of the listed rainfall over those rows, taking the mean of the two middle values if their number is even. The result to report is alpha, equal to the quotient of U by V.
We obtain 69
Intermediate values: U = 295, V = 4.3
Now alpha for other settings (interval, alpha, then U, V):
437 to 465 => 28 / 137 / 4.8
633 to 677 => 45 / 187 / 4.2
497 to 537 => 43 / 105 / 2.4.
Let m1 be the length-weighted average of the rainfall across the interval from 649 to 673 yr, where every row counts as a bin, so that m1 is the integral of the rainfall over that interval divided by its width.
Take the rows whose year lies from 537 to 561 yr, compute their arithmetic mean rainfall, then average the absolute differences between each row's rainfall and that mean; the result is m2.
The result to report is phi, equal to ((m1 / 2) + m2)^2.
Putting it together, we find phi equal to 5.1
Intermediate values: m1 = 4.24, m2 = 0.14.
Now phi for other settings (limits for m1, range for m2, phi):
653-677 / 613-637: 5.2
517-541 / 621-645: 3.9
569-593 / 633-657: 5.2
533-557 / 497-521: 6.8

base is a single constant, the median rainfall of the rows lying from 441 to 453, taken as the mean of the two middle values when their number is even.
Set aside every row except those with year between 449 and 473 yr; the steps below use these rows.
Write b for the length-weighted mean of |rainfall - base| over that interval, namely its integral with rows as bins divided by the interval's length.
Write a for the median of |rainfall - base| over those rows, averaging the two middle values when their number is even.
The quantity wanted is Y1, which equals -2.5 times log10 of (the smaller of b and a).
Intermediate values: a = 0.17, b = 0.23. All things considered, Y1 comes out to 1.91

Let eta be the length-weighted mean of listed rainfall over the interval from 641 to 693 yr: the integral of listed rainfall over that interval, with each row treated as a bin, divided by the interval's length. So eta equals 4.27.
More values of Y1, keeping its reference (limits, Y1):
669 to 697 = 1.09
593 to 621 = 1.39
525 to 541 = 0.77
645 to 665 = 0.97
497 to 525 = -1.07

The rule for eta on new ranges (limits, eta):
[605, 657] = 4.34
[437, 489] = 4.87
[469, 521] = 3.34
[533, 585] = 4.37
